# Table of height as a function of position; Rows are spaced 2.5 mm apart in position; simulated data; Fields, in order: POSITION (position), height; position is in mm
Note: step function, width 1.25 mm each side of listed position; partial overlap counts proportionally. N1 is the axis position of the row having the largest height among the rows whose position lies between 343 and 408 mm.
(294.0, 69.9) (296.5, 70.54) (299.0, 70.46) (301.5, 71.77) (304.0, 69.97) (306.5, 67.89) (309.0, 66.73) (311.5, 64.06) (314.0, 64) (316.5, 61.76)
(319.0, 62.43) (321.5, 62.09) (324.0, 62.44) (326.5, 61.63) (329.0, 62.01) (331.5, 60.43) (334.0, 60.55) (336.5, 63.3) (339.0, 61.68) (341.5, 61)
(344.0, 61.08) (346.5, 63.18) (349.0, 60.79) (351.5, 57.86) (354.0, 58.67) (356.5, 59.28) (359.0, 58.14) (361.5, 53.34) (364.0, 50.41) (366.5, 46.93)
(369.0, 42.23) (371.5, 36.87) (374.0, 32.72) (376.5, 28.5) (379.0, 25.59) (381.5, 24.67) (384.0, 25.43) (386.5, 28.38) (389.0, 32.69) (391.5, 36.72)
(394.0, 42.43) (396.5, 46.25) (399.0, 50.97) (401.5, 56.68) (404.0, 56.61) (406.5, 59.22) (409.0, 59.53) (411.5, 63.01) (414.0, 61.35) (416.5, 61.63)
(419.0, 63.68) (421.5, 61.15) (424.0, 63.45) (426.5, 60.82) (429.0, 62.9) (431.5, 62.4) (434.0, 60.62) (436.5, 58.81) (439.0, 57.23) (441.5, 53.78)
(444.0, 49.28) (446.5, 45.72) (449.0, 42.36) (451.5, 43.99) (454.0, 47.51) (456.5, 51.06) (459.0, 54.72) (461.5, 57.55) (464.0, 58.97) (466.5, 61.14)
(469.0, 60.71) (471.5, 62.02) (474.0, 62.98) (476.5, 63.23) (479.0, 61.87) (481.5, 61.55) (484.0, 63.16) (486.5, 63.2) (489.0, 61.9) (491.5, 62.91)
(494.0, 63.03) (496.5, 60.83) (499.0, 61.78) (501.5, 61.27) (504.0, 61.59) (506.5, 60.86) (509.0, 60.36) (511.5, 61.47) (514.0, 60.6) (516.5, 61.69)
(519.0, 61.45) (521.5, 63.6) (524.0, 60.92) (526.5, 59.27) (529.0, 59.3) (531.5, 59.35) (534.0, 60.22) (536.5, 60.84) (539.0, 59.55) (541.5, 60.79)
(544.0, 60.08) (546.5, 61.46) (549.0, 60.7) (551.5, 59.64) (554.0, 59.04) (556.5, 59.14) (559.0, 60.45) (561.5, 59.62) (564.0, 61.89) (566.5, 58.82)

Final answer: 346.5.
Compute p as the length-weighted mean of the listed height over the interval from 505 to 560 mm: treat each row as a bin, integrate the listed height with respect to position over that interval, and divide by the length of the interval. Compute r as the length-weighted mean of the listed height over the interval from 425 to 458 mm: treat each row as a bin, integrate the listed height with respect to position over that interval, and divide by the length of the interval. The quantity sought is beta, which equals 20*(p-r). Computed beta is 137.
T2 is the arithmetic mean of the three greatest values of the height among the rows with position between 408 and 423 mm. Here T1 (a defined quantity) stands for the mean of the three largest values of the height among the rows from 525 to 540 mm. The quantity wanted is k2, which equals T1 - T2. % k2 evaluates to -3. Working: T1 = 60.2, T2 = 63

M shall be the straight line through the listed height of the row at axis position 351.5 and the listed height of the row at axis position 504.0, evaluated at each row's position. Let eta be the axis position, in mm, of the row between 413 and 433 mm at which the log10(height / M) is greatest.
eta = 419.0 mm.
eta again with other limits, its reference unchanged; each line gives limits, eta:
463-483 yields 476.5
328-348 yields 336.5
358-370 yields 359.0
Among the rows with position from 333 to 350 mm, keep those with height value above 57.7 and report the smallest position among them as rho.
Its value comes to 334.0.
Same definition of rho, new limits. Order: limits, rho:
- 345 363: 346.5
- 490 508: 491.5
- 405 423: 406.5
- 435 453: 436.5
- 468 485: 469.0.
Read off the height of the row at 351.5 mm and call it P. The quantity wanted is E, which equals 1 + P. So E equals 58.9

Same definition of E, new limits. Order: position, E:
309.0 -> 67.7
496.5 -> 61.8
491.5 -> 63.9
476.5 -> 64.2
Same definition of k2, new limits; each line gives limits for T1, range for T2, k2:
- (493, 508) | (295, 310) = -9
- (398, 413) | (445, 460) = 9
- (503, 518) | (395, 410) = 3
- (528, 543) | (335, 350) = -2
